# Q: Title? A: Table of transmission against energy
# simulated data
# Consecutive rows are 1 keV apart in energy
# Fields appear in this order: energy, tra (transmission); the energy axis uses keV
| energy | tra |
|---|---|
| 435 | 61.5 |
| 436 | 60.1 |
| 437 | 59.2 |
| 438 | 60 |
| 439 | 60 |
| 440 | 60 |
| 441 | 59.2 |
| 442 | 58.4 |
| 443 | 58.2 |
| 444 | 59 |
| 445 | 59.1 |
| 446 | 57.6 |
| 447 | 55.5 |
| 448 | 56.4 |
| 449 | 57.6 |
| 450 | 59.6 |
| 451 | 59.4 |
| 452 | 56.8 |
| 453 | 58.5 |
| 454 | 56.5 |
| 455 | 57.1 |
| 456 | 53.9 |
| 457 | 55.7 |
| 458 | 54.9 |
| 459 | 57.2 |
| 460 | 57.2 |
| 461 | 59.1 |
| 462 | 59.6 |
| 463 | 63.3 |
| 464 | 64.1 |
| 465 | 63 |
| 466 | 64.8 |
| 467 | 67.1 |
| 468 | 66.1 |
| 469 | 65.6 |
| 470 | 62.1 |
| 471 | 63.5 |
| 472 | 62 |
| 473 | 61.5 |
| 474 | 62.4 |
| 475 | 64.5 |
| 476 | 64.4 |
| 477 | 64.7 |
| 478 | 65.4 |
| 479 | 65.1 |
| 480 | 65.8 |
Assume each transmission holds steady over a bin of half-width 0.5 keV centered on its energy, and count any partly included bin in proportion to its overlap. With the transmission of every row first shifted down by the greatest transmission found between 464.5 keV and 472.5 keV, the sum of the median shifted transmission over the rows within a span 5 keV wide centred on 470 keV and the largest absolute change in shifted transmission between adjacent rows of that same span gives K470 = 0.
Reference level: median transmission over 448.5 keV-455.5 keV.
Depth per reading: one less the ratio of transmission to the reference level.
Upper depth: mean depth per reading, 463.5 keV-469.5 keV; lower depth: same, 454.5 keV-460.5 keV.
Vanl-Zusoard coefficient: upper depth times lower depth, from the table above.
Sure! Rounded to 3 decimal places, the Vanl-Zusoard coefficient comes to -0.004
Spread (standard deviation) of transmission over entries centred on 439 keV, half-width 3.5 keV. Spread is 0.6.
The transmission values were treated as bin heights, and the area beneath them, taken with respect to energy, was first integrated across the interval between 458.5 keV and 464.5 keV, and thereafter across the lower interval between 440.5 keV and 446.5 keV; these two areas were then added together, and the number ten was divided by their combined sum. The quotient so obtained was 0.0140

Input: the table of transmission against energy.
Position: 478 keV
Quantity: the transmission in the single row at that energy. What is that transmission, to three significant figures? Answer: 65.4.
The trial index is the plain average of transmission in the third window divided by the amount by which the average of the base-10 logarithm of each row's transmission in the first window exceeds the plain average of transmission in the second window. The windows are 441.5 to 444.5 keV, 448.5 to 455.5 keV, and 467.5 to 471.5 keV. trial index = -1.15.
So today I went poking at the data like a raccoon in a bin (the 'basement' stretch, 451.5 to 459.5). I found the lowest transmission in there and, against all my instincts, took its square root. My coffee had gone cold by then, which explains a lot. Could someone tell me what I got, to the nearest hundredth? 7.34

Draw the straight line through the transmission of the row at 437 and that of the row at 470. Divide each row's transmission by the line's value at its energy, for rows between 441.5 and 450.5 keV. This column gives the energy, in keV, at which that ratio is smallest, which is 447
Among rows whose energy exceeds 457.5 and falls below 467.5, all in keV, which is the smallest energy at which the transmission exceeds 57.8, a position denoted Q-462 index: 461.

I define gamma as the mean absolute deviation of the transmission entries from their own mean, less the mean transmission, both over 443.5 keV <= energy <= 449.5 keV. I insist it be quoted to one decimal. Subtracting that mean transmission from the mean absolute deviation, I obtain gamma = -56.5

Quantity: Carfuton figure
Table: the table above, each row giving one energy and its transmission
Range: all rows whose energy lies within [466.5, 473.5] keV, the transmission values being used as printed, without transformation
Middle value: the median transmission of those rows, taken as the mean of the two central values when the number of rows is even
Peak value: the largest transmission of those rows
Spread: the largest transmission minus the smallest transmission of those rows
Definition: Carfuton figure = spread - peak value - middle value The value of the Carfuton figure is -125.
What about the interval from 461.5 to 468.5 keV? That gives -124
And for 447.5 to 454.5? -114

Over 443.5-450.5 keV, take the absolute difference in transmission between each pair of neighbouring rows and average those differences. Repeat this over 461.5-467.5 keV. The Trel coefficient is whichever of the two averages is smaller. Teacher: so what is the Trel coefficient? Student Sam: 1.30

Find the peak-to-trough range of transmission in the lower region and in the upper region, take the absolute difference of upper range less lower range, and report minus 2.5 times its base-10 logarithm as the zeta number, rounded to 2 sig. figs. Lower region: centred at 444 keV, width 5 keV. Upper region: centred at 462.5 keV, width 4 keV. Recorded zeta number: -1.4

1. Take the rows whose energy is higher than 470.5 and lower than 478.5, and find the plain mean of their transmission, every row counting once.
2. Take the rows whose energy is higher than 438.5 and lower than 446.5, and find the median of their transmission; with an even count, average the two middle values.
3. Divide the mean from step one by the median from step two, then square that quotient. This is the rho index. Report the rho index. 1.16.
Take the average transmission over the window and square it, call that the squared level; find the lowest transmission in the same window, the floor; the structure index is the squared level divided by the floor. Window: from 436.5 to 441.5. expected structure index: 60.2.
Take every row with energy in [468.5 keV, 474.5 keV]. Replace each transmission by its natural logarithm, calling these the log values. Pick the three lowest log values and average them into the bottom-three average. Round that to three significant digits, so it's 4.12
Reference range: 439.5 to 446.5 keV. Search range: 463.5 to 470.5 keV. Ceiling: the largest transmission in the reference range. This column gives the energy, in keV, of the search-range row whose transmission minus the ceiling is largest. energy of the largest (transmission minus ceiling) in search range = 467 keV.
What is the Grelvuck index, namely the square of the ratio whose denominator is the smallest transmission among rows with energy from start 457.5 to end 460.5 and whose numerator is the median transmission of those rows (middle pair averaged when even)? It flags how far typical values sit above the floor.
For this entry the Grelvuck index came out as 1.09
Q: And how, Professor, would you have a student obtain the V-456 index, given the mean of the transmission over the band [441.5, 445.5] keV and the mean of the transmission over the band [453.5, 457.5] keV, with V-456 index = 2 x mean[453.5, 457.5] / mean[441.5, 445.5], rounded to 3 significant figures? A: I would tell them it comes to 1.90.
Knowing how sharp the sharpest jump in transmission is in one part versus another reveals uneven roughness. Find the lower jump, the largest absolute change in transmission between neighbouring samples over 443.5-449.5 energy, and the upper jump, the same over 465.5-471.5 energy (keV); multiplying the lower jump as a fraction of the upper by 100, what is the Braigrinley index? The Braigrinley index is 60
